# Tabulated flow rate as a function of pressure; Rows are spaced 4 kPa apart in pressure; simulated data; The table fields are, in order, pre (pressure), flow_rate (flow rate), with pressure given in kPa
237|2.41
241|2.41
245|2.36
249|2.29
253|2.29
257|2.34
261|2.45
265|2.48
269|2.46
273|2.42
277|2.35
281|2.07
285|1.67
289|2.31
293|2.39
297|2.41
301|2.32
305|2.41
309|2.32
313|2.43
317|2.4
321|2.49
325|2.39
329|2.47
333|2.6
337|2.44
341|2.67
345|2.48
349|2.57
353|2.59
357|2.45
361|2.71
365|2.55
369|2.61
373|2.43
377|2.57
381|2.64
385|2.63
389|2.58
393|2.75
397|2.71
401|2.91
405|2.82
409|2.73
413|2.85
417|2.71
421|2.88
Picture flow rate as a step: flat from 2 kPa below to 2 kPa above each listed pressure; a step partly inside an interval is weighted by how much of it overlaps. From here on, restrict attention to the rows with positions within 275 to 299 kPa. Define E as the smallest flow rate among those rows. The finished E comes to 1.67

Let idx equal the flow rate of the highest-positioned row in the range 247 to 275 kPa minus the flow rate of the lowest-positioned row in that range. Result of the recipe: 0.13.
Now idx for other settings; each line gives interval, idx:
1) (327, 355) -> 0.12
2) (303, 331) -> 0.06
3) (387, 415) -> 0.27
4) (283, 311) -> 0.65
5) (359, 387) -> -0.08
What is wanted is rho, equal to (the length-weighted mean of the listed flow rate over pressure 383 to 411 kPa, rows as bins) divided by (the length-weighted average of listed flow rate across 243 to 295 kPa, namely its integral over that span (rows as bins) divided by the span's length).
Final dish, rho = 1.189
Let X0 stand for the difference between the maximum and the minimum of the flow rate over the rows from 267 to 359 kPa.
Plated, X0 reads 1.0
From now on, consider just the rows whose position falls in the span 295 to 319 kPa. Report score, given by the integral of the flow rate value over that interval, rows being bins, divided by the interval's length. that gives 2.38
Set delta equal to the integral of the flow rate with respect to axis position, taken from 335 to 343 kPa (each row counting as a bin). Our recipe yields 20.4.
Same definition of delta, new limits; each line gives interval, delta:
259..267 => 19.7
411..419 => 22.2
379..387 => 21.1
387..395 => 21.3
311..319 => 19.3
